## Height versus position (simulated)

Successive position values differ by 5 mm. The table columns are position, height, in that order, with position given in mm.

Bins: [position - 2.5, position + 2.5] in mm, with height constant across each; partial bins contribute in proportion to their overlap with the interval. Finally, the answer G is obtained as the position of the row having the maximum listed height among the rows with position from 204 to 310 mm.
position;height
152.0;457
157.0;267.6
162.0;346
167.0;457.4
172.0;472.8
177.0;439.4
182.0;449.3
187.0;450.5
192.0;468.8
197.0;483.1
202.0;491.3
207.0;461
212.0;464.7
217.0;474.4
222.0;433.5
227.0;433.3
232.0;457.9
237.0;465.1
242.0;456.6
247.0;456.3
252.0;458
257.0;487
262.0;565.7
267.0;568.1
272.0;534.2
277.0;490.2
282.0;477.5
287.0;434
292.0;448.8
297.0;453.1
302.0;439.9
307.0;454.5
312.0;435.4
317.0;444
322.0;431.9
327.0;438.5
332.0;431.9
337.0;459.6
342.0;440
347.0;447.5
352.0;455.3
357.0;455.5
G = 267.0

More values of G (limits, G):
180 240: 202.0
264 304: 267.0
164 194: 172.0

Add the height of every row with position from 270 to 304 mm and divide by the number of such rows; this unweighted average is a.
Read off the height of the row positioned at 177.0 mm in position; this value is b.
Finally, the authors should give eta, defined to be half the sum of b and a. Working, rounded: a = 468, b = 439.4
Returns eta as 454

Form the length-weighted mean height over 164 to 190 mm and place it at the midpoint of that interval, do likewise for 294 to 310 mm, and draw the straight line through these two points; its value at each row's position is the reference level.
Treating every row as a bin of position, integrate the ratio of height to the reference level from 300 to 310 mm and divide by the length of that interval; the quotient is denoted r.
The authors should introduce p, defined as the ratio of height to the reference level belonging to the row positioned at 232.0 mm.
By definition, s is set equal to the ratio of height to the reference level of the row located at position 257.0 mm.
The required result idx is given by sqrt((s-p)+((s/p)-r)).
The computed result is 0.368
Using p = 1.02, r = 1.00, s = 1.08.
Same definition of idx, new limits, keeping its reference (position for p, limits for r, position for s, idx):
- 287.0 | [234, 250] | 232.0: 0.286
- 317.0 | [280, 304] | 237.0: 0.286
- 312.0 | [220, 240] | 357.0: 0.320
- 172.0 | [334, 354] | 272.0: 0.524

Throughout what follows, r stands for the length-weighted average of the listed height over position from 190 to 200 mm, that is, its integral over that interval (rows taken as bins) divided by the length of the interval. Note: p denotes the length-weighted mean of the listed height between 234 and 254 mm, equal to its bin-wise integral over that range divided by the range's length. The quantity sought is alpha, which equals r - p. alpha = 18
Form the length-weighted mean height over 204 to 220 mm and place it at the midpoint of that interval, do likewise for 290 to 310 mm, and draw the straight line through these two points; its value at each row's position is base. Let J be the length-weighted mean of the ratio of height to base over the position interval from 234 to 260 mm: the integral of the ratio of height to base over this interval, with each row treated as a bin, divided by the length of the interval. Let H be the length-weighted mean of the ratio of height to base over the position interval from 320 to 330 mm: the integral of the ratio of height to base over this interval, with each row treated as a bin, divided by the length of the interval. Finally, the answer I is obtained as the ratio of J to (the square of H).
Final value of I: 1.06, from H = 0.98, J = 1.02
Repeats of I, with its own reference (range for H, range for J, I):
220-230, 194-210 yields 1.16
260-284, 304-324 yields 0.74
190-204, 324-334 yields 0.94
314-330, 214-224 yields 1.01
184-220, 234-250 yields 0.99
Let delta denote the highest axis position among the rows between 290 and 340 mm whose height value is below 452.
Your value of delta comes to 332.0 mm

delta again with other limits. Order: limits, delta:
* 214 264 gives 227.0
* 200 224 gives 222.0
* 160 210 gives 187.0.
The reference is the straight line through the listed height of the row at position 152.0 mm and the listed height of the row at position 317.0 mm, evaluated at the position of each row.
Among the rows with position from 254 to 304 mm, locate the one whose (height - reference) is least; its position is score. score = 287.0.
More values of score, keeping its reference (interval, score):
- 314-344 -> 322.0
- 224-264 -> 227.0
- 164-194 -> 177.0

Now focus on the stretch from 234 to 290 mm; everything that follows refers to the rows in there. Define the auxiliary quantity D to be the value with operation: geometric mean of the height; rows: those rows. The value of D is 488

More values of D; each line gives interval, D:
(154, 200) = 420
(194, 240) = 462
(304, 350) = 442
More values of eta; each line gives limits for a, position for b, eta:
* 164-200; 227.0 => 447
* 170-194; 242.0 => 456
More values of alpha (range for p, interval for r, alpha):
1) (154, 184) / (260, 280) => 132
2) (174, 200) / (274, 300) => 3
